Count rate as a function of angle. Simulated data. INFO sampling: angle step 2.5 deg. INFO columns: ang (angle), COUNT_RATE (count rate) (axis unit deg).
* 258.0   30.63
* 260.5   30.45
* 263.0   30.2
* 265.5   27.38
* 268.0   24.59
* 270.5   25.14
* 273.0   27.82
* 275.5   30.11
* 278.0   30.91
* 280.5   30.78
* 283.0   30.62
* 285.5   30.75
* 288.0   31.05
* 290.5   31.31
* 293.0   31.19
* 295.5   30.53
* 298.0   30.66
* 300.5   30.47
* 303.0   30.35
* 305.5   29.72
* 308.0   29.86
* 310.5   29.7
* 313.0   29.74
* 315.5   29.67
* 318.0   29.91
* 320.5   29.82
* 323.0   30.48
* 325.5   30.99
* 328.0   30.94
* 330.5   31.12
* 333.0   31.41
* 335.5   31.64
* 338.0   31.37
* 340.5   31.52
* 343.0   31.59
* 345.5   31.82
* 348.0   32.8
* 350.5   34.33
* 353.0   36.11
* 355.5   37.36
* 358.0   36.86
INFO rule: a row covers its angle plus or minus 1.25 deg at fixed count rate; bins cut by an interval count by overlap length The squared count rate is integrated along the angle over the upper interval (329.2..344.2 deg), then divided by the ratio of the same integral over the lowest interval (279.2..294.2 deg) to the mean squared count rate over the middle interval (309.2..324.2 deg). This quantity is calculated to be 922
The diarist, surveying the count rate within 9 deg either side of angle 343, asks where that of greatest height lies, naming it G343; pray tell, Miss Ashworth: 350.5 deg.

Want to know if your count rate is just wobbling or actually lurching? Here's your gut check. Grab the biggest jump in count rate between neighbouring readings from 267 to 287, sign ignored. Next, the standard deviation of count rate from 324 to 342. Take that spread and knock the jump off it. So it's -2.4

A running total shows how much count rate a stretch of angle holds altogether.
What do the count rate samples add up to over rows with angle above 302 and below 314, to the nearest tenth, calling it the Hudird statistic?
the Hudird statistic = 149.4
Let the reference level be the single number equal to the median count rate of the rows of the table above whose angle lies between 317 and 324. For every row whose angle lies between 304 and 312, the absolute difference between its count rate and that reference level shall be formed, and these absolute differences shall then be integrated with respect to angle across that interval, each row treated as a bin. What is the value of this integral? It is 1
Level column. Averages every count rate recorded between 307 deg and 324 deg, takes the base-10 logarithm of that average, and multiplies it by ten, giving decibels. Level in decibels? 14.75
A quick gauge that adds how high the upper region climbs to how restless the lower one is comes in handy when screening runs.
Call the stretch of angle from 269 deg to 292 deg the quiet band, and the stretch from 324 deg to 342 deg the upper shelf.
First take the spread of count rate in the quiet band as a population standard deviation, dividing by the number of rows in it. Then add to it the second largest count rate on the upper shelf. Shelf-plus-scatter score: 33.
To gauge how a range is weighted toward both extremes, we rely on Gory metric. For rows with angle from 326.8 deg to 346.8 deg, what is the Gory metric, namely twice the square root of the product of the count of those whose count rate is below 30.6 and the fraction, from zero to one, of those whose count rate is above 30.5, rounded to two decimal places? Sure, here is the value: 0.00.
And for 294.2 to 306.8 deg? 2.53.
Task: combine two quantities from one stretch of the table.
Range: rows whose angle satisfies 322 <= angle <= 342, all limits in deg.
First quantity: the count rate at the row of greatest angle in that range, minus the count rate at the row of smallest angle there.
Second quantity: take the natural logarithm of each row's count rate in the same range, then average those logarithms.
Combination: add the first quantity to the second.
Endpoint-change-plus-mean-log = 4.5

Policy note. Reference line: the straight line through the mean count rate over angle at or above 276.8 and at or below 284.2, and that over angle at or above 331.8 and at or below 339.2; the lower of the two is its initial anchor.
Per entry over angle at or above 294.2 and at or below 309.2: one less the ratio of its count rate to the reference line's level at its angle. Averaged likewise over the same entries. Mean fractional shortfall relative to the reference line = 0.025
